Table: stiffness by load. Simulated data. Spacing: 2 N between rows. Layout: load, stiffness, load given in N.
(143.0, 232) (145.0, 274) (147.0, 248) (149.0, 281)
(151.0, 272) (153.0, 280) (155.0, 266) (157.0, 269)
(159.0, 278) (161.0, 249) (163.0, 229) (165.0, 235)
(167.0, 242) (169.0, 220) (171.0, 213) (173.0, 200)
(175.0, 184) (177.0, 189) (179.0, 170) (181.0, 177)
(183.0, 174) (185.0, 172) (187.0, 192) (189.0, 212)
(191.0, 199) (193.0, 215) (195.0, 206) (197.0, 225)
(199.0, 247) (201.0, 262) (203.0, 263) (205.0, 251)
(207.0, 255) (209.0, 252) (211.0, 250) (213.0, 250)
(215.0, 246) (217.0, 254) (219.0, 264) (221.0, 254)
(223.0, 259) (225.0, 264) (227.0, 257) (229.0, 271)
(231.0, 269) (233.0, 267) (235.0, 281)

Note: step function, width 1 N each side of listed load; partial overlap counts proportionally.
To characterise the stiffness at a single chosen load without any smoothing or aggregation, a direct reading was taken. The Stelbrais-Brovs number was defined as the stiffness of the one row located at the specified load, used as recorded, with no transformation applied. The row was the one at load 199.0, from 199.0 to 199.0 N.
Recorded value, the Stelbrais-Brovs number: 247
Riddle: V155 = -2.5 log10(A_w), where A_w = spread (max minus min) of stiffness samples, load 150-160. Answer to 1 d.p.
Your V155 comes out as -2.9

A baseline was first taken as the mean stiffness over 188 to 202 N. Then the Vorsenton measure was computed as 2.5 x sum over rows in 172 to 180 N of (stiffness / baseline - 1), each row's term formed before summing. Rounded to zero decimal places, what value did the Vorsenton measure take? -2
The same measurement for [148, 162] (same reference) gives 4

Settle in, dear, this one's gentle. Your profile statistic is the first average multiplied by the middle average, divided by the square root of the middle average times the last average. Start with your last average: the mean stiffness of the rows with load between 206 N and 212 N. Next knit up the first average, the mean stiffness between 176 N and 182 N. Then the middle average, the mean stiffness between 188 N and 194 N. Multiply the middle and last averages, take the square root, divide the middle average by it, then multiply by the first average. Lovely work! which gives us 162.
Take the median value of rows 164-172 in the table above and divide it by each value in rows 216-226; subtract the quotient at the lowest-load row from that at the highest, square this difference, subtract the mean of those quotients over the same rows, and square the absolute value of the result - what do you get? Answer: 0.77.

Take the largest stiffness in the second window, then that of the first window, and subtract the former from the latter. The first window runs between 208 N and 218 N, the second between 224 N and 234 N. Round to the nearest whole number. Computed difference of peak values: -17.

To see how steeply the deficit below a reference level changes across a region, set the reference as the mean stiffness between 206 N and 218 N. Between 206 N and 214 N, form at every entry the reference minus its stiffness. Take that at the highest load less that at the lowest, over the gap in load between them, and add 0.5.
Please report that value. 1.3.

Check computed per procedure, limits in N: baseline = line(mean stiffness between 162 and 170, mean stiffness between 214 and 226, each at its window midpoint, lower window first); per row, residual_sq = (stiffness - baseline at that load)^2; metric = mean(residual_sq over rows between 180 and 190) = 3221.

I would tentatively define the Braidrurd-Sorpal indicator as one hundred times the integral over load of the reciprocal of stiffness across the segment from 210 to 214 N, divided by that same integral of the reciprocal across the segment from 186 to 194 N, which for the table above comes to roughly 41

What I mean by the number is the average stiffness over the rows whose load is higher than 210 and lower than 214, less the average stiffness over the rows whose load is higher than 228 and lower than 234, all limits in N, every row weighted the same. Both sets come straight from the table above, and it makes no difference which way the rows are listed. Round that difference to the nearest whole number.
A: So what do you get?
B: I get -19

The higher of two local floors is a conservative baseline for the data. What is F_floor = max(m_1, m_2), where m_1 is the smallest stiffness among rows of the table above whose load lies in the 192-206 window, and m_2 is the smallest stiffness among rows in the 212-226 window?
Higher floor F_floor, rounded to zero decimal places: 246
